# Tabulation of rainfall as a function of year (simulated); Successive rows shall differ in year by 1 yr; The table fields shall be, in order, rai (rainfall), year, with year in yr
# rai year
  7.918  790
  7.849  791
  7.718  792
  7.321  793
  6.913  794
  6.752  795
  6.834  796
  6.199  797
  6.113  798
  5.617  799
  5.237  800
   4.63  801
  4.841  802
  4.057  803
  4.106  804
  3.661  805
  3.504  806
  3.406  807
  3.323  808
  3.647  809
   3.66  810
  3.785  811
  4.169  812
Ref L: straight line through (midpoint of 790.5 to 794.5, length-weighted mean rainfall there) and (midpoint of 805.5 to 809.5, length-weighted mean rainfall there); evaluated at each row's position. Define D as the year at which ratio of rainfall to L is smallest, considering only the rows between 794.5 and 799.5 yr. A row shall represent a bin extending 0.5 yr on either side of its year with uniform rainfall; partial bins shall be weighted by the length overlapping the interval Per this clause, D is 799 yr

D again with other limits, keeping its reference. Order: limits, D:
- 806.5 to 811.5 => 807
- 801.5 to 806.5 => 803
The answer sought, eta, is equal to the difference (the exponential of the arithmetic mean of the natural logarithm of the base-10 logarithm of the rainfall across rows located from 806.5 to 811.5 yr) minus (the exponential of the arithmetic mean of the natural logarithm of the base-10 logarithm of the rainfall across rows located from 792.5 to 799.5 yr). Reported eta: -0.26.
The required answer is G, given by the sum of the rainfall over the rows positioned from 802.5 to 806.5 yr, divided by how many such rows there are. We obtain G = 3.8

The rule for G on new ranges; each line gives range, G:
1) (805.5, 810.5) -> 3.5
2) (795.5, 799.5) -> 6.2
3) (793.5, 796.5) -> 6.8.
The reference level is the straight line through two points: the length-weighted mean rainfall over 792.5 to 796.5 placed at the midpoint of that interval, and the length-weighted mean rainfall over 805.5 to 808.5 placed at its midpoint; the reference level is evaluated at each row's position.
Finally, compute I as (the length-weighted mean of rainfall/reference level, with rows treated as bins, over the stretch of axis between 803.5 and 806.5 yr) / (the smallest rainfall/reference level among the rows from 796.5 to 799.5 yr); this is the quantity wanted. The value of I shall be 0.95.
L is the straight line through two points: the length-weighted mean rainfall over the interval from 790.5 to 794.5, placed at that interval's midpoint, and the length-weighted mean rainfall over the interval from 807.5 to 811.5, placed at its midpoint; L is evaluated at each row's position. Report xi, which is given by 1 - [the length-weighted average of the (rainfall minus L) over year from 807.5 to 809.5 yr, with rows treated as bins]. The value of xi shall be 1.3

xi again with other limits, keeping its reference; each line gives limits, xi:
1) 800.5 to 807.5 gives 1.8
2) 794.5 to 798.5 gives 1.1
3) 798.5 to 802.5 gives 1.6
